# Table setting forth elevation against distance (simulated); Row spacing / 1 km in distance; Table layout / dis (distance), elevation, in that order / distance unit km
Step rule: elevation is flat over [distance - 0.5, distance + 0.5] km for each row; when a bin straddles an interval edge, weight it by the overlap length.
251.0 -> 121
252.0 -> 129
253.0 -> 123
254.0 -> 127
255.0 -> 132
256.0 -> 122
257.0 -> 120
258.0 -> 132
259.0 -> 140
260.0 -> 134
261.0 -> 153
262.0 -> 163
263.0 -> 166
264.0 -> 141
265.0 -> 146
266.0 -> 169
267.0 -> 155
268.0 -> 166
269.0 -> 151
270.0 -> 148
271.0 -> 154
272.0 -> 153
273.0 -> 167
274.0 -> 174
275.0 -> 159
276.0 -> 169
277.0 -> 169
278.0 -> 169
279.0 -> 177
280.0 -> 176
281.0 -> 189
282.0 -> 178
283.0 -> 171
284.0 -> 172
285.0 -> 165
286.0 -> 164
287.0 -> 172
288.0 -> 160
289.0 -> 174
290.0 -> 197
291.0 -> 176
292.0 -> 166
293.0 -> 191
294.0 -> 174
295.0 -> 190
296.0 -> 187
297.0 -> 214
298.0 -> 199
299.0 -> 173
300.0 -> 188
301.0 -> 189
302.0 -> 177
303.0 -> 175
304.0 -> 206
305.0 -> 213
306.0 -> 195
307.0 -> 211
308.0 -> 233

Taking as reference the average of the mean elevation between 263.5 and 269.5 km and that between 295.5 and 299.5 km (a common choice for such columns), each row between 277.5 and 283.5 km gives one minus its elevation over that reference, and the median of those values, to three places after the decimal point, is -0.015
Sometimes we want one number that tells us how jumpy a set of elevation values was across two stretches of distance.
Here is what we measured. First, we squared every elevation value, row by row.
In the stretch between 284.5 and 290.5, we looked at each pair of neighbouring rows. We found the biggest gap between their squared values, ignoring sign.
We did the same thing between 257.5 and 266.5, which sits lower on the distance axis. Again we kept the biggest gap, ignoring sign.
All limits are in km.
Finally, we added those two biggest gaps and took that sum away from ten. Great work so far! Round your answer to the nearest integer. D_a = -16198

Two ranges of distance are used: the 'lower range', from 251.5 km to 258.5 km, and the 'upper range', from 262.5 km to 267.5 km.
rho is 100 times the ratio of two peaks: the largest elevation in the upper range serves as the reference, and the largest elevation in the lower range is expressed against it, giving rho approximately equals 78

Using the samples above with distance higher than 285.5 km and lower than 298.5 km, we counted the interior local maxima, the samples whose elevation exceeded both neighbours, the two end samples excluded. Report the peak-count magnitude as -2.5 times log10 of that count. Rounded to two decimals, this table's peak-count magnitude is -1.75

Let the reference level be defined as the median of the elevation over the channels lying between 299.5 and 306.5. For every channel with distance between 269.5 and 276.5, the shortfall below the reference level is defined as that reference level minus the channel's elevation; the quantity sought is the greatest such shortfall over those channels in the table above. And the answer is 41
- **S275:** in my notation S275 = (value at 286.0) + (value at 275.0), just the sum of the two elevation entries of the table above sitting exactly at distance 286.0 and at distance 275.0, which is 323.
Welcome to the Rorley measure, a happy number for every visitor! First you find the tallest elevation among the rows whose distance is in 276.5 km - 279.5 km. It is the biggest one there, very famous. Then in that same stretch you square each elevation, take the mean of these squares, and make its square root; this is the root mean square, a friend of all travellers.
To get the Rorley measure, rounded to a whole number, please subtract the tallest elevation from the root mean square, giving -5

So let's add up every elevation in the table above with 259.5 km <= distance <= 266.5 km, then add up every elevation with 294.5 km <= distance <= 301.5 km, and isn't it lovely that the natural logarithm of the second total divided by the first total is 0.22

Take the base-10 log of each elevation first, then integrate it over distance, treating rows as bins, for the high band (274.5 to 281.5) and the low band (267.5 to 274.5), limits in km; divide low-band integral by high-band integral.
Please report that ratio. 0.984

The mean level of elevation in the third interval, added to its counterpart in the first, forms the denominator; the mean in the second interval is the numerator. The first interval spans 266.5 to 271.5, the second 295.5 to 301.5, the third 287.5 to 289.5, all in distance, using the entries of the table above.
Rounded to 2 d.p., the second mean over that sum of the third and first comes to 0.60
